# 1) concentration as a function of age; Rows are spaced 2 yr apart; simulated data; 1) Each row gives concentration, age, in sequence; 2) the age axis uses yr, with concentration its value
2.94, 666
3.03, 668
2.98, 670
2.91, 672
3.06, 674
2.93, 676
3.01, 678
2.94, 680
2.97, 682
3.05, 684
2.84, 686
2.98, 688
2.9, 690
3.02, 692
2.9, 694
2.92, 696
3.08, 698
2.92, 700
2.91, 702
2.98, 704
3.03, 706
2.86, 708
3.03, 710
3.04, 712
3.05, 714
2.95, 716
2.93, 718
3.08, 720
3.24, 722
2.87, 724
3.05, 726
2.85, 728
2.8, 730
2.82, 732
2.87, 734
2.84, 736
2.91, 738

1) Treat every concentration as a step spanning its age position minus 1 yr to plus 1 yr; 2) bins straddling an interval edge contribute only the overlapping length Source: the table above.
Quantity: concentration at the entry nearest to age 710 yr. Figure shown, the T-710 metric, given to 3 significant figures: 3.03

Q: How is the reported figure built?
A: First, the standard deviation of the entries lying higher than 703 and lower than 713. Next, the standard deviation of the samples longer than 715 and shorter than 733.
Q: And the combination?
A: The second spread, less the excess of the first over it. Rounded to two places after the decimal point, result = 0.21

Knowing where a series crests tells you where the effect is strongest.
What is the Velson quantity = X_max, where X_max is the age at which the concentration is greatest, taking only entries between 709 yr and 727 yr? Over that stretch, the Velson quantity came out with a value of 722 yr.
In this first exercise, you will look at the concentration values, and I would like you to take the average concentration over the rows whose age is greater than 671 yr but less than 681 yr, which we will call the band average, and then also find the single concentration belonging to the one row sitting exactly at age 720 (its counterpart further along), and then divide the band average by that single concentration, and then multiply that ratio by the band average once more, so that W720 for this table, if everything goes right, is 2.86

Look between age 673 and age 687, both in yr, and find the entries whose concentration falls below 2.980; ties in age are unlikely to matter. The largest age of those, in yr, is 686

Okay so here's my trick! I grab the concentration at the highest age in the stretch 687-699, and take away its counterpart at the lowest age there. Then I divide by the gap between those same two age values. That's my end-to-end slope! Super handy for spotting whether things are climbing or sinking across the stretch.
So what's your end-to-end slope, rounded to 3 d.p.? 0.010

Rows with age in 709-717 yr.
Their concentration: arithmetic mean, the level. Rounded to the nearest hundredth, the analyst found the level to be 3.02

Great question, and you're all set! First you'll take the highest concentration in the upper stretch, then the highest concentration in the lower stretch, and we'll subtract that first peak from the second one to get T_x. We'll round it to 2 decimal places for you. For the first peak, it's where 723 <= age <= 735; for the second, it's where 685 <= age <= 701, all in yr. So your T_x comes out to 0.03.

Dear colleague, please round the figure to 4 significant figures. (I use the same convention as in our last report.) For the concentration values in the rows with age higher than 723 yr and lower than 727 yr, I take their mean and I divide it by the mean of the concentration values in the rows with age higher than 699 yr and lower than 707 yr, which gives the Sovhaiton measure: 1.000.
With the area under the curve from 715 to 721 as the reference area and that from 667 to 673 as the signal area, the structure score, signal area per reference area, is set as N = 0.996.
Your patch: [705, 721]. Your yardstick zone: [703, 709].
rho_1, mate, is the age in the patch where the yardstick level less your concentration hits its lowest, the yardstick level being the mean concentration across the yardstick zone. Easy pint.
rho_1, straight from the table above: 720 yr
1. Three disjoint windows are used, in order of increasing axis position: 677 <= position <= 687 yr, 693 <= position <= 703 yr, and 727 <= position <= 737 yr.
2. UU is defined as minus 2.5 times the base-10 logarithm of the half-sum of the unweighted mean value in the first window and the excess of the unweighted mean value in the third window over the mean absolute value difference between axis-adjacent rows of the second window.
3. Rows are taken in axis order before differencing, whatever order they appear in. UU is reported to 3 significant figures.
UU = -1.14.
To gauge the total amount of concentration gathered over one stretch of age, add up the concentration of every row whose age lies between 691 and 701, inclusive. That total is 14.8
